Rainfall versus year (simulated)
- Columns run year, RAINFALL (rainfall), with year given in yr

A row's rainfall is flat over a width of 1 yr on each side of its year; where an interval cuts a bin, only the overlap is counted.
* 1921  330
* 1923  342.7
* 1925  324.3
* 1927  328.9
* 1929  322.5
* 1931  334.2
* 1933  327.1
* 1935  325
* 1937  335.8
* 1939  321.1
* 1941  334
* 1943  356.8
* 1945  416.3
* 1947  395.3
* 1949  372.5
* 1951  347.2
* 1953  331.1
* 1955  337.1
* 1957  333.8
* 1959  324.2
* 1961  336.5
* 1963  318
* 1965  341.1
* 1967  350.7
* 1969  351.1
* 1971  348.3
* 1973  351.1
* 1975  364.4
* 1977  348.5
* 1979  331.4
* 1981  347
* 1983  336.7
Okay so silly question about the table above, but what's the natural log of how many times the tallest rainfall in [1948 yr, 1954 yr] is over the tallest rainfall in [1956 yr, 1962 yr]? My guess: 0.10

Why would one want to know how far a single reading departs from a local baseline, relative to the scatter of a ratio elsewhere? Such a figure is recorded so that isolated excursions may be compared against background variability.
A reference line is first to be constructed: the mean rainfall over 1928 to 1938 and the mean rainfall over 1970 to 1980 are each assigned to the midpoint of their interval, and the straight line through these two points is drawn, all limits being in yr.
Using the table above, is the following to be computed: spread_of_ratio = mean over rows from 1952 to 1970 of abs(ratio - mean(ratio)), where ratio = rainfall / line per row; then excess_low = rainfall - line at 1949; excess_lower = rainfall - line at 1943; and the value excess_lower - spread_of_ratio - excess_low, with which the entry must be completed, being -13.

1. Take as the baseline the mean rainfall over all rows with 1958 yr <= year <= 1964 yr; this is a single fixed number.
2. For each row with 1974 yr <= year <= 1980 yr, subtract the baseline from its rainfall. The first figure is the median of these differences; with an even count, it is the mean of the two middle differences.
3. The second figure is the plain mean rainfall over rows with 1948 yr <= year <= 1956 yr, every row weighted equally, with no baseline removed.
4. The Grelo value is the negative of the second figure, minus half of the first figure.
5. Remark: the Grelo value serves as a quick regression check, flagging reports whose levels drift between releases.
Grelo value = -358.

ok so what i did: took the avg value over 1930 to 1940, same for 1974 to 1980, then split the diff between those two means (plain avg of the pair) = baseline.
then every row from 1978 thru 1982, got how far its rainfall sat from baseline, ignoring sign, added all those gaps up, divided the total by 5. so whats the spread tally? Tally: 3.1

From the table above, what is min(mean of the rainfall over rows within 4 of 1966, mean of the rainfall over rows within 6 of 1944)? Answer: 340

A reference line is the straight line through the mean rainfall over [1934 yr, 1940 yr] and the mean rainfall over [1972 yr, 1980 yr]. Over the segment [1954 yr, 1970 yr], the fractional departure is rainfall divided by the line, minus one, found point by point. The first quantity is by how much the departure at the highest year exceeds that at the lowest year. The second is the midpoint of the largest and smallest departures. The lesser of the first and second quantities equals -0.025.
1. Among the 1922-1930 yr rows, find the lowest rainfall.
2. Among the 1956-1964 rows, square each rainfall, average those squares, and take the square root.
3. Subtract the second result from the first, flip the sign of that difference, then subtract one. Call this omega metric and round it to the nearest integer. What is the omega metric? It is 5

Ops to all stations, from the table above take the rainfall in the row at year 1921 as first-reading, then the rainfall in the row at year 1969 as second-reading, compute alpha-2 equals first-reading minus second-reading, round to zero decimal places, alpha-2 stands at -21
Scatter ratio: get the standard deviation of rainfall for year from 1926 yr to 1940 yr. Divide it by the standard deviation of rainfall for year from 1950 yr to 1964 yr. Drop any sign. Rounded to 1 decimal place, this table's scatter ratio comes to 0.6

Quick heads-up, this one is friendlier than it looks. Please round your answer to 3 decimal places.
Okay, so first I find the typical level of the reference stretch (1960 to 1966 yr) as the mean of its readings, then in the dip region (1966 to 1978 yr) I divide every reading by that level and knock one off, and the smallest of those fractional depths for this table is 0.050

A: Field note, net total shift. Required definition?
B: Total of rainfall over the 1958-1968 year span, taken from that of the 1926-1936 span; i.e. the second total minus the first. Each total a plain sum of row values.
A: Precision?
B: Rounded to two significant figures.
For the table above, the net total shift -33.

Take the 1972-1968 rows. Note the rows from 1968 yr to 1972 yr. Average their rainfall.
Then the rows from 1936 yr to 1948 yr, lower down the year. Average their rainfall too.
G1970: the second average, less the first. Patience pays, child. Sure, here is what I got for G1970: 10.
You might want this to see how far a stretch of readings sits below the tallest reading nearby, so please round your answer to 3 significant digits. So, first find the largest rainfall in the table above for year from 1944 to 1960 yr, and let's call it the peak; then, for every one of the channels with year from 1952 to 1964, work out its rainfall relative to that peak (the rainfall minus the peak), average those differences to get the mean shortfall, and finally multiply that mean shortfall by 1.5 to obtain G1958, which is -129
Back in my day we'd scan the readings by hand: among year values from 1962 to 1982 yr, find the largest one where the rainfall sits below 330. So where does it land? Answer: 1963 yr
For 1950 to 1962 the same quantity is 1959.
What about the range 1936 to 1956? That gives 1939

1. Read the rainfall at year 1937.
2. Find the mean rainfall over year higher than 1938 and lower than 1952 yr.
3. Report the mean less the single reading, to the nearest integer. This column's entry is 28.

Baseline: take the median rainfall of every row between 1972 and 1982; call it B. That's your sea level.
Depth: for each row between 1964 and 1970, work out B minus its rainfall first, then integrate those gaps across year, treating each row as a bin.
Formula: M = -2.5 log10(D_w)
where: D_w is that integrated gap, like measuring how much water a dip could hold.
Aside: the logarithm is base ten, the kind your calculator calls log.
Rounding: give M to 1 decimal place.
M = -1.8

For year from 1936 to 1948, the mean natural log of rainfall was 5.88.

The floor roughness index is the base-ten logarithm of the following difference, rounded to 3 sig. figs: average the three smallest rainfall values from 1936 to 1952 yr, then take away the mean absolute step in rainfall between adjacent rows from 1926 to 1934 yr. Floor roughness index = 2.51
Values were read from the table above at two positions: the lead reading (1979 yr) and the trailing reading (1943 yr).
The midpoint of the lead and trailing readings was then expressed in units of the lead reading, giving 1.04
